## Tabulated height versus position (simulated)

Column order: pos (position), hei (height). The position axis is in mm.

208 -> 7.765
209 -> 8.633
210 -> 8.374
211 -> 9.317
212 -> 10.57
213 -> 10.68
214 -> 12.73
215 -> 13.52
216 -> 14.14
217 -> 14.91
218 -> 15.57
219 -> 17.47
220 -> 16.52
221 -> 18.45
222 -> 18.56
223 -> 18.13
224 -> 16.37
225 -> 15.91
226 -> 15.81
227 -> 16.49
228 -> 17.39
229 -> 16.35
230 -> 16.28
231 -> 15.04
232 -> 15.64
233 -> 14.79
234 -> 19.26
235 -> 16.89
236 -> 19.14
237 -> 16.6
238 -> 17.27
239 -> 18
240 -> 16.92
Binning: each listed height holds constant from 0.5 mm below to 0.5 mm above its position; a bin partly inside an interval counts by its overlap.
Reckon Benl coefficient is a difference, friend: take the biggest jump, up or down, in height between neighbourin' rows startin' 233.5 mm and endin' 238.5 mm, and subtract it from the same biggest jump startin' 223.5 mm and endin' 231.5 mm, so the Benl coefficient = -1.3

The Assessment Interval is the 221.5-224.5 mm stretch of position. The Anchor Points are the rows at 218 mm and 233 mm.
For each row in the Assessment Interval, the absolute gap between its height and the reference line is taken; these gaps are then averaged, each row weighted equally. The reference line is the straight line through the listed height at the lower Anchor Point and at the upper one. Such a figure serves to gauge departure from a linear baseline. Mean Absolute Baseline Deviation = 2.4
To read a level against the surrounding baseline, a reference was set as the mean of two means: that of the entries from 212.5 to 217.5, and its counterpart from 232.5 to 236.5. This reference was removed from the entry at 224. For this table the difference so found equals 1.0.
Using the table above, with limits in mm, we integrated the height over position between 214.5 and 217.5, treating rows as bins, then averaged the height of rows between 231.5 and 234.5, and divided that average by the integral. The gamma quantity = 0.39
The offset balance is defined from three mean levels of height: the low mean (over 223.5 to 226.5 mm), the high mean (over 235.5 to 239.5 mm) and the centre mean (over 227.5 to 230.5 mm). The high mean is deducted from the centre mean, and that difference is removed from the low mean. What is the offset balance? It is 17.1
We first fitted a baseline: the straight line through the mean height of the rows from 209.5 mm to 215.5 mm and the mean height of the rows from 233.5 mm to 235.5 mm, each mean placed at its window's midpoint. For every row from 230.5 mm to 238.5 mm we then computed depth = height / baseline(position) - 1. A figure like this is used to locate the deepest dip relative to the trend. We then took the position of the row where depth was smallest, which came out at 233 mm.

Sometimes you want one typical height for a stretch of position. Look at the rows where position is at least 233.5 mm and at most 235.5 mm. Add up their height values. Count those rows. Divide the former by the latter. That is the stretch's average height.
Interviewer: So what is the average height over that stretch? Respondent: 18.1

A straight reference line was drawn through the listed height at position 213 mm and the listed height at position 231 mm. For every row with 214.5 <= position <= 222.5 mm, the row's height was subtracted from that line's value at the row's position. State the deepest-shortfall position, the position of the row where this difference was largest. 215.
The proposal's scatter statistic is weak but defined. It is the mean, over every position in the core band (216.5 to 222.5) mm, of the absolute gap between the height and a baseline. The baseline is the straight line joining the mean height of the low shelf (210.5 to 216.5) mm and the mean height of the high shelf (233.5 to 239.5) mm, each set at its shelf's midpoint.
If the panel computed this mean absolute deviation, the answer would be 3.5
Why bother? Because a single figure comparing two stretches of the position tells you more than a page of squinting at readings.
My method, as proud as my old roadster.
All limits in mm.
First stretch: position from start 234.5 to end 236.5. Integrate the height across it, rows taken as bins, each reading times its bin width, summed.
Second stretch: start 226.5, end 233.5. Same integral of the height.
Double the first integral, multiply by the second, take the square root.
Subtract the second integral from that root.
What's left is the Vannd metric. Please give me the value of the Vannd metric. -22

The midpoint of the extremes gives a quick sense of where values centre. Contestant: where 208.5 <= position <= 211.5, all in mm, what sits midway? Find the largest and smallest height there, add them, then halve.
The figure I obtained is 8.85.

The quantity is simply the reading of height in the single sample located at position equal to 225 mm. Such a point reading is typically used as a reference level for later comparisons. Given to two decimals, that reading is 15.91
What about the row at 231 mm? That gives 15.04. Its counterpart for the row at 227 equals 16.49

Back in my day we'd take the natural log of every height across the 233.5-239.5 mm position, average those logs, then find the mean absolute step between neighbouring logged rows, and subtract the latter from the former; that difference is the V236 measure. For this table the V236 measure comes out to 2.78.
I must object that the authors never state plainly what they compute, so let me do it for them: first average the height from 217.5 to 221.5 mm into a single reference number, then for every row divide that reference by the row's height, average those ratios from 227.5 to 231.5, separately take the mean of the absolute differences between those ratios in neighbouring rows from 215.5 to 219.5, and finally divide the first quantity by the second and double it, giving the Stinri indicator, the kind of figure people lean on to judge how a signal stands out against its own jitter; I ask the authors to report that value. 27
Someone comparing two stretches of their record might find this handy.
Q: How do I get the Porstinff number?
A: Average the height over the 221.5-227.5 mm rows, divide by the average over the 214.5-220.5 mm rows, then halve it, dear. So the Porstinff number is 0.55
